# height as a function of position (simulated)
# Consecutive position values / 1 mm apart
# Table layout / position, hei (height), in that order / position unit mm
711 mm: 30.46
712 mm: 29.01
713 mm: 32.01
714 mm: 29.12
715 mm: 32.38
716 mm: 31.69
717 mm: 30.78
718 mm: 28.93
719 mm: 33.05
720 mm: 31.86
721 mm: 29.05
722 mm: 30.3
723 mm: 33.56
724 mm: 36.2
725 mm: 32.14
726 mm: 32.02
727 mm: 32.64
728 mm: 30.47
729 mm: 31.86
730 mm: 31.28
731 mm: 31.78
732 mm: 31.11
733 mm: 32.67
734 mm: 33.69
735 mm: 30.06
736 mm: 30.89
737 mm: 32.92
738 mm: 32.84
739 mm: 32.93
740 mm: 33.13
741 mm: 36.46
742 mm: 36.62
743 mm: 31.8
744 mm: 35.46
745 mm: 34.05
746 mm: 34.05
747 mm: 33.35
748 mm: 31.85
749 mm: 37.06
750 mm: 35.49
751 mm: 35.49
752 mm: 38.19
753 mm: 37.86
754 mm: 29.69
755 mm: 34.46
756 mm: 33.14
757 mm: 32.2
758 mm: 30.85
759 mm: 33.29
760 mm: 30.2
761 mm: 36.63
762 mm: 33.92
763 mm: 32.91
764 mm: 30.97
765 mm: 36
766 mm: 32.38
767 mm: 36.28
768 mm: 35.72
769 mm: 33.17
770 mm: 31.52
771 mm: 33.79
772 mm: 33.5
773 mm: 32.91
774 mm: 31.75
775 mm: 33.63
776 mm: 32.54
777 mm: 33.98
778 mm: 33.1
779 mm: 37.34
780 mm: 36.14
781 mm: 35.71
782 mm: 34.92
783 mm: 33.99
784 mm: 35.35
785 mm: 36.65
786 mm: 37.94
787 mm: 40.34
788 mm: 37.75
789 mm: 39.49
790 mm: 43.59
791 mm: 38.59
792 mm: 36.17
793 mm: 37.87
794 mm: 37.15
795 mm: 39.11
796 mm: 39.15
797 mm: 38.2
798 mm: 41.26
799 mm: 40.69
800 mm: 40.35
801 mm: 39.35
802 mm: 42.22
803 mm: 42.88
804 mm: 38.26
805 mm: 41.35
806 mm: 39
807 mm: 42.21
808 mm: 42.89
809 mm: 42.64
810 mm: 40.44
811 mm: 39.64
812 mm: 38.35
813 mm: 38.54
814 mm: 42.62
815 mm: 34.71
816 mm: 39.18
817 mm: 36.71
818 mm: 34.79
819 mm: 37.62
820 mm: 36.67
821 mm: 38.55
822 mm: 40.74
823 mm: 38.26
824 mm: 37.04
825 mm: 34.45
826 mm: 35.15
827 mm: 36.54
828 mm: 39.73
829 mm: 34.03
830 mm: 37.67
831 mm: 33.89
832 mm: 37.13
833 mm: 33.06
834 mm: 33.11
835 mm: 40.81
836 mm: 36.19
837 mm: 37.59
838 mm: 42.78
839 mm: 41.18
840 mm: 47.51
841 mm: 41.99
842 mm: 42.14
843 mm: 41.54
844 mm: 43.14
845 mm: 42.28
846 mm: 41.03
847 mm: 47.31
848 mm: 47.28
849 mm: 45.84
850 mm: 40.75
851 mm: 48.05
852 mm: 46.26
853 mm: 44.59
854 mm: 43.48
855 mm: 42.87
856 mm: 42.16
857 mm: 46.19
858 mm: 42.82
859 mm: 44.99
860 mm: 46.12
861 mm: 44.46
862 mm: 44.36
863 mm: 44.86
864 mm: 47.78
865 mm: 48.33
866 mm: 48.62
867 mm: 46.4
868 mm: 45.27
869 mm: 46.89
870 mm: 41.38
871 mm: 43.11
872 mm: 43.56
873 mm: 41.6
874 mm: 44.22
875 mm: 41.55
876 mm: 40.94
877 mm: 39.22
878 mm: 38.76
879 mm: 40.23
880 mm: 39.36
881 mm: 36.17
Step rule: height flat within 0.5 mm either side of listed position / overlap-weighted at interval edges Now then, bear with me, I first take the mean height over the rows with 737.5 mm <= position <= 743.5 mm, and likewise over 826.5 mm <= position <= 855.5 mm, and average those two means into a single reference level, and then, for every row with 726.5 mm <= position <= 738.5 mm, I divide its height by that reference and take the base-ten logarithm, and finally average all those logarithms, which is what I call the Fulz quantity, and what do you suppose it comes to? -0.07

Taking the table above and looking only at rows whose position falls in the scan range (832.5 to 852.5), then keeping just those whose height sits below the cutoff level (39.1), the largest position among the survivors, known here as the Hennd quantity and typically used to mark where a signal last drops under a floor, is 837 mm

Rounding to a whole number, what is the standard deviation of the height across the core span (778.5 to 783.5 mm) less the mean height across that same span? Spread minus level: -34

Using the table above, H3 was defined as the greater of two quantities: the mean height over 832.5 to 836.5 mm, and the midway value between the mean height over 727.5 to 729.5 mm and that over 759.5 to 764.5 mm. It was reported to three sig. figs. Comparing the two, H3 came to 35.8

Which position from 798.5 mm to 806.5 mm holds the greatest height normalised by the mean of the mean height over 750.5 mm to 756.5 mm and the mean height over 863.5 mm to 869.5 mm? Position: 803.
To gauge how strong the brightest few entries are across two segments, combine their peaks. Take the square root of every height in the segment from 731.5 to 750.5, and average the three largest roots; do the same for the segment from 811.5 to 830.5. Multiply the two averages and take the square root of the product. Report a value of 6.23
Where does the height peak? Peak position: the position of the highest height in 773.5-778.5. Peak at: 777 mm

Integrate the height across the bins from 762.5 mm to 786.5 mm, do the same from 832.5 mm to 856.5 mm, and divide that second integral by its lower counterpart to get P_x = 1.23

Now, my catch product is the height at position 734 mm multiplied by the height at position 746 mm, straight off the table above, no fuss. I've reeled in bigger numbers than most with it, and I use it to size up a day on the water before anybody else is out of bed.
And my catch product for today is 1147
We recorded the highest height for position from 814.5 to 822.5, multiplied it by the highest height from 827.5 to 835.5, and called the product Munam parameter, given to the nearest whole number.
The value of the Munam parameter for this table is 1663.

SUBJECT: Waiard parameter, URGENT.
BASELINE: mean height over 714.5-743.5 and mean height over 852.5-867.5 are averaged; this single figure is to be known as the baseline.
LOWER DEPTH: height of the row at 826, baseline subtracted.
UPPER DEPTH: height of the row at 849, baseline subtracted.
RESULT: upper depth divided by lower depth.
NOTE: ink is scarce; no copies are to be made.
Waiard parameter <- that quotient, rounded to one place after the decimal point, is -2.0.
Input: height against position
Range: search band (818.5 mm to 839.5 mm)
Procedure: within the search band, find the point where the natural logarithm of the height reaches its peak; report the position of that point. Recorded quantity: 838 mm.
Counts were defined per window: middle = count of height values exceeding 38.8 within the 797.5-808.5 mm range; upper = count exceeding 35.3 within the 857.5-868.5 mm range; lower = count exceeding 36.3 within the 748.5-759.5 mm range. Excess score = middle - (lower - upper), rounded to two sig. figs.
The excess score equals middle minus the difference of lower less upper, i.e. 18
